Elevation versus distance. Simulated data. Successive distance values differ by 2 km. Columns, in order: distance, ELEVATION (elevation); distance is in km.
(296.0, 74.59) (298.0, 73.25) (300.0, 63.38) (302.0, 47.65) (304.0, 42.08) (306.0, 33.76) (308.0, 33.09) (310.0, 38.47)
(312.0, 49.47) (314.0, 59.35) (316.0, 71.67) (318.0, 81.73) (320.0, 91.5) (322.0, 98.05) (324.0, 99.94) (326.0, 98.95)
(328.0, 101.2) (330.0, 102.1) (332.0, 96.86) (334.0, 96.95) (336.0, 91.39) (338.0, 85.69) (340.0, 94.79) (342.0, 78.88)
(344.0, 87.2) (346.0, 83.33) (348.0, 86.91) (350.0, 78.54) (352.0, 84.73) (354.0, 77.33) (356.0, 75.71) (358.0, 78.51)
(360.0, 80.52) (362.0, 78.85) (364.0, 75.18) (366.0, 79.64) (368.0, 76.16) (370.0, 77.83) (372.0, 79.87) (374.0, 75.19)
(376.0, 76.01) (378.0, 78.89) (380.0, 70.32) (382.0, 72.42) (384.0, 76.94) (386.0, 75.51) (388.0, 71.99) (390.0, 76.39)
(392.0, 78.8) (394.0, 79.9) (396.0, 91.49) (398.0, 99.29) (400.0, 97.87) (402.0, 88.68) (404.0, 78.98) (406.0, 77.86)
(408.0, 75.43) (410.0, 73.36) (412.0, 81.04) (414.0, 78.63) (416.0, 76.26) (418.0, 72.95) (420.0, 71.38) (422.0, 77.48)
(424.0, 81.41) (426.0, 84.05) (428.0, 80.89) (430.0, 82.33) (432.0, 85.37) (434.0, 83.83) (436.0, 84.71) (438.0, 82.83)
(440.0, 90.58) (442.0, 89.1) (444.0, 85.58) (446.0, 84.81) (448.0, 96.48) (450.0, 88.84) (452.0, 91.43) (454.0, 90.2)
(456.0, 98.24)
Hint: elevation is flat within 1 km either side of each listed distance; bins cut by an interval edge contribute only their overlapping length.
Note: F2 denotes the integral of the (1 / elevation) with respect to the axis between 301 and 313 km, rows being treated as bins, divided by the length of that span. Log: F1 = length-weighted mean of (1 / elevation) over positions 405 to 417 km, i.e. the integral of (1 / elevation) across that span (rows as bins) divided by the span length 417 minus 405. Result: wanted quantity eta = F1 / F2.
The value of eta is 0.52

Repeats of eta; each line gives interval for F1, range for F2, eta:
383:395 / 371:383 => 0.98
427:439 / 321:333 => 1.19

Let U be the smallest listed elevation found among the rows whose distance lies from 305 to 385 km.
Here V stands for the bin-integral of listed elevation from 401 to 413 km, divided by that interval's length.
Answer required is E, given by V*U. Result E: 2622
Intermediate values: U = 33.09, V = 79.2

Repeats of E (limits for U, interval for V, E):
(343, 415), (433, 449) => 6135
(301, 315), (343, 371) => 2648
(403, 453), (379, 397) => 5502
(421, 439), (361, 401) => 6154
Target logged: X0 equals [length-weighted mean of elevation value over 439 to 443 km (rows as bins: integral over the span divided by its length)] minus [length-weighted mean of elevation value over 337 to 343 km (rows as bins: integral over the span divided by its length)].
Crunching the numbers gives 3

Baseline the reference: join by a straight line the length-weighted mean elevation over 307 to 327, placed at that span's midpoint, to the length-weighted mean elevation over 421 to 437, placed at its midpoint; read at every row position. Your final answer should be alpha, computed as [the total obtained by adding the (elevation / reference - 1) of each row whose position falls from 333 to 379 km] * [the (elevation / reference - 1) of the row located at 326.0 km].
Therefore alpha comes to 0.64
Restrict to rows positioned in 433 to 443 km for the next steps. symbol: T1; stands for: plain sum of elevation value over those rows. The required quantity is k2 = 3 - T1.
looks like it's -428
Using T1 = 431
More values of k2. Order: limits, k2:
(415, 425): -376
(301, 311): -192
